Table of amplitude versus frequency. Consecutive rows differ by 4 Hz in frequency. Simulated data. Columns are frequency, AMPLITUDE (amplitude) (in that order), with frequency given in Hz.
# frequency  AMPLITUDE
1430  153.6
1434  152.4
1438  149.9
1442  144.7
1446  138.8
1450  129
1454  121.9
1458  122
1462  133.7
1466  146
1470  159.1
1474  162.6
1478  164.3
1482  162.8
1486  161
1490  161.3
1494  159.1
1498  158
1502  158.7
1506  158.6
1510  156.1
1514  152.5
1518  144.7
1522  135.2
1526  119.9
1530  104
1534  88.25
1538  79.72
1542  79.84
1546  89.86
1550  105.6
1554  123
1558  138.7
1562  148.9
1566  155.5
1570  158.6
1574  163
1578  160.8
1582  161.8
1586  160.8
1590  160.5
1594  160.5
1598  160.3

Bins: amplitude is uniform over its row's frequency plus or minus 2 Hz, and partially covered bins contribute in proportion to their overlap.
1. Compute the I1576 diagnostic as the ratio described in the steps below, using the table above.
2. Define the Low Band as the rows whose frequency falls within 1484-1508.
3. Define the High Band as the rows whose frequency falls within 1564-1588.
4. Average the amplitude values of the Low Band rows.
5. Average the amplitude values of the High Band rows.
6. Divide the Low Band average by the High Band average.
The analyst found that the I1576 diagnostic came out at 1.00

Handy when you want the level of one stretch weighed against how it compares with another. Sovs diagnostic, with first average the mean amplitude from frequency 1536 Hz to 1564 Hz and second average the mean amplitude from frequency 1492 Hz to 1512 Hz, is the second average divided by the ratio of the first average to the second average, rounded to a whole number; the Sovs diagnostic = 229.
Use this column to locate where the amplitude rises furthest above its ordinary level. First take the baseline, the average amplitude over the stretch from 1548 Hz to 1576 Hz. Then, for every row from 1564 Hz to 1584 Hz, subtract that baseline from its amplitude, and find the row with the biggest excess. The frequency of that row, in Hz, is 1574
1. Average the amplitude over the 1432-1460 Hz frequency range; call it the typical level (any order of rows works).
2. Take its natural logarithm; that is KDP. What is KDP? 4.92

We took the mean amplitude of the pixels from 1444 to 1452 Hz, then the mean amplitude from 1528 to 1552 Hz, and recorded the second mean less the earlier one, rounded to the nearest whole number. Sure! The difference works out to -43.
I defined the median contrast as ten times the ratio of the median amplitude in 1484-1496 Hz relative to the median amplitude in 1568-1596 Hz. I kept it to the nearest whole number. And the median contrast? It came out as 10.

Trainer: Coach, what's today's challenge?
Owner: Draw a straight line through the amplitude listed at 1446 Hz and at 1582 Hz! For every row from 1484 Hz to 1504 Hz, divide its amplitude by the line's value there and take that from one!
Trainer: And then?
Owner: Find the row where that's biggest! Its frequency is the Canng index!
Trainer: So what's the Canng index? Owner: 1502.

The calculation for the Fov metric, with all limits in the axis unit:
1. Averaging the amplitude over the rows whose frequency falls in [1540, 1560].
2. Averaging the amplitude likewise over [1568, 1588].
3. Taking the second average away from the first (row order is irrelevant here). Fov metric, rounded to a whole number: -54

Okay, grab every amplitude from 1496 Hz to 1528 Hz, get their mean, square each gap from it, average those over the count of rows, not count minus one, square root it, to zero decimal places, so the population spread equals 13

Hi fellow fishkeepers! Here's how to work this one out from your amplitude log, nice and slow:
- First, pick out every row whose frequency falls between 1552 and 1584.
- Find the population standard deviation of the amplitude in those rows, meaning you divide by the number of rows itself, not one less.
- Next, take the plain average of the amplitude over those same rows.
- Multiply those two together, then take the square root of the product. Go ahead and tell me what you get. 45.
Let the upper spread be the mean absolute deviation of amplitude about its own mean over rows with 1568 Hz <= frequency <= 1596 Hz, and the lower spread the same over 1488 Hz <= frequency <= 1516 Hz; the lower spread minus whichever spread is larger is 0.0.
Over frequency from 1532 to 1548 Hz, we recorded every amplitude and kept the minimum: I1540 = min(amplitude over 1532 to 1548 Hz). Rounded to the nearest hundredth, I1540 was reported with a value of 79.72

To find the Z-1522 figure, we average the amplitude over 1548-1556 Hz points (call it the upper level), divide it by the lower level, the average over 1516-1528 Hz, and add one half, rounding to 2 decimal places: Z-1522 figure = 1.36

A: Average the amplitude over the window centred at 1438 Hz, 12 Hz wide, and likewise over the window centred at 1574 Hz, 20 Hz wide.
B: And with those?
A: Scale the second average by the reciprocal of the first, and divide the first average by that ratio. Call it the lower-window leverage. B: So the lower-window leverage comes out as 139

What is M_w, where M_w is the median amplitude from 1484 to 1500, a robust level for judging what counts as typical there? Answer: 160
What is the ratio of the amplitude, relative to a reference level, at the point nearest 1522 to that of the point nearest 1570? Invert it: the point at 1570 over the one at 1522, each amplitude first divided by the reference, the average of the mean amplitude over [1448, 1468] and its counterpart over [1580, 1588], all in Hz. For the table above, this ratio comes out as 1.17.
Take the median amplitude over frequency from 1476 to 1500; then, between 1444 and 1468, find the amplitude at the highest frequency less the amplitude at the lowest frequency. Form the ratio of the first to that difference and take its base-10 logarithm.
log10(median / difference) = 1.35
